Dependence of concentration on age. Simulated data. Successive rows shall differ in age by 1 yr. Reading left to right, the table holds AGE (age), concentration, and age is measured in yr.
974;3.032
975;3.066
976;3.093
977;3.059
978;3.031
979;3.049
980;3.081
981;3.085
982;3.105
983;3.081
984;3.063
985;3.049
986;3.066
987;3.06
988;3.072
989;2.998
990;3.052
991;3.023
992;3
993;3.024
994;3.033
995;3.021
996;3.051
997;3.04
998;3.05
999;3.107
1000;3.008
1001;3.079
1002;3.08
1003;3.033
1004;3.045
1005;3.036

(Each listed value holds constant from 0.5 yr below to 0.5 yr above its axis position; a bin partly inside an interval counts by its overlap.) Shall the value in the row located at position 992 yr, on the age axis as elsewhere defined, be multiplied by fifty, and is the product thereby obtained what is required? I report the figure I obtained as 150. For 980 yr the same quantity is 154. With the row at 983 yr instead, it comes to 154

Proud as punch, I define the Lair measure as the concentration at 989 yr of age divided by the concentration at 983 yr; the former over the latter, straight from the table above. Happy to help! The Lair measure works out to 0.97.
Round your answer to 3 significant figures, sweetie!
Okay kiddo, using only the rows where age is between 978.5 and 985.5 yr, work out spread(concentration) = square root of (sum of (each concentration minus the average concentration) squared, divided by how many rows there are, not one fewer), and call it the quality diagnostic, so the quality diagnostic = 0.0191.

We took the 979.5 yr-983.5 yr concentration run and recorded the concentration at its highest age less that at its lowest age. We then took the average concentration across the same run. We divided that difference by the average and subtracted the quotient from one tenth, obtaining 0.100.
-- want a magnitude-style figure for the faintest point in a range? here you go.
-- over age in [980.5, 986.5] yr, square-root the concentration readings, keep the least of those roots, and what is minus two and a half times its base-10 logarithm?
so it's -0.605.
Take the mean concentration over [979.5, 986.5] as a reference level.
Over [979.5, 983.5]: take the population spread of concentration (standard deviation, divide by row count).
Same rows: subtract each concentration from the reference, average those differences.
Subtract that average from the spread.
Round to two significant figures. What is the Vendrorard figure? 0.022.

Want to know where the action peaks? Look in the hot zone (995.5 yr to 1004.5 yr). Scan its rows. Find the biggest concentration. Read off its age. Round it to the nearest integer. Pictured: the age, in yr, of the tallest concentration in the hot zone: 999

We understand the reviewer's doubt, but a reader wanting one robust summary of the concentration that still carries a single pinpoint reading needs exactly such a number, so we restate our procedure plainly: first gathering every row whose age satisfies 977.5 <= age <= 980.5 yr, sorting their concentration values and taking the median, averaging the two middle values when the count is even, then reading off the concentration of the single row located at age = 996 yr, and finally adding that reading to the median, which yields 6.10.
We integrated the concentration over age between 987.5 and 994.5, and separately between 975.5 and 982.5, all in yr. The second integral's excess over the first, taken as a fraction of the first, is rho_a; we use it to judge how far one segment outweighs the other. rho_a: 0.014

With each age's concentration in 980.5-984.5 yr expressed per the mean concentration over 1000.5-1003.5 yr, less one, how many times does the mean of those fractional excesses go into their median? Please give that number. 0.97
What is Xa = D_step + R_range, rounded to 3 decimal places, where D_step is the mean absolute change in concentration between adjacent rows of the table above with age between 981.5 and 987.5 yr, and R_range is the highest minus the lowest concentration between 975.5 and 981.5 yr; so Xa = 0.078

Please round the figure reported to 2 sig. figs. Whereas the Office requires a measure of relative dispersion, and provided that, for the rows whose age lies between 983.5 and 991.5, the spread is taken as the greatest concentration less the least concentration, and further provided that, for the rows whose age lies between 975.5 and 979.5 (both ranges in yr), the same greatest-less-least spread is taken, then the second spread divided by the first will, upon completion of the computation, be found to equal 0.84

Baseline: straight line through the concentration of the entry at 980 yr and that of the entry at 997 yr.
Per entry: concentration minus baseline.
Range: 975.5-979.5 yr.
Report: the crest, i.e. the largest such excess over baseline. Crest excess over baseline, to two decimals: 0.00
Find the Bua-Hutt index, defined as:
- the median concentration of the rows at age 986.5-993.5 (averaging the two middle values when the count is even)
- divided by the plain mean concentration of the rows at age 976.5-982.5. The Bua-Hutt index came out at 0.99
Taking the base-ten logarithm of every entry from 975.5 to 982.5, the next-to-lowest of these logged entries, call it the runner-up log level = 0.484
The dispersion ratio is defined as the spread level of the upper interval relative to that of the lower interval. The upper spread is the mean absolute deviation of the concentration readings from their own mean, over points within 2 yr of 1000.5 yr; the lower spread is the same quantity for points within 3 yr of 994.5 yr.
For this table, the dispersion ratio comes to 2.3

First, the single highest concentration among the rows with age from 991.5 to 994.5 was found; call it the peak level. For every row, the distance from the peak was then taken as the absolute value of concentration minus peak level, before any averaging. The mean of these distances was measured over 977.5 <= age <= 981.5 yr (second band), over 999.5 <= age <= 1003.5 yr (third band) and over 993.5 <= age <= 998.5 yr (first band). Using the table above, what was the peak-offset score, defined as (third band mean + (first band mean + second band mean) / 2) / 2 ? 0.025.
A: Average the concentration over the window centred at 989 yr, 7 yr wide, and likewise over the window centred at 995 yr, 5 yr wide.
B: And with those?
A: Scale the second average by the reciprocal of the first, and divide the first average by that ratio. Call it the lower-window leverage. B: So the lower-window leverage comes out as 3.04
